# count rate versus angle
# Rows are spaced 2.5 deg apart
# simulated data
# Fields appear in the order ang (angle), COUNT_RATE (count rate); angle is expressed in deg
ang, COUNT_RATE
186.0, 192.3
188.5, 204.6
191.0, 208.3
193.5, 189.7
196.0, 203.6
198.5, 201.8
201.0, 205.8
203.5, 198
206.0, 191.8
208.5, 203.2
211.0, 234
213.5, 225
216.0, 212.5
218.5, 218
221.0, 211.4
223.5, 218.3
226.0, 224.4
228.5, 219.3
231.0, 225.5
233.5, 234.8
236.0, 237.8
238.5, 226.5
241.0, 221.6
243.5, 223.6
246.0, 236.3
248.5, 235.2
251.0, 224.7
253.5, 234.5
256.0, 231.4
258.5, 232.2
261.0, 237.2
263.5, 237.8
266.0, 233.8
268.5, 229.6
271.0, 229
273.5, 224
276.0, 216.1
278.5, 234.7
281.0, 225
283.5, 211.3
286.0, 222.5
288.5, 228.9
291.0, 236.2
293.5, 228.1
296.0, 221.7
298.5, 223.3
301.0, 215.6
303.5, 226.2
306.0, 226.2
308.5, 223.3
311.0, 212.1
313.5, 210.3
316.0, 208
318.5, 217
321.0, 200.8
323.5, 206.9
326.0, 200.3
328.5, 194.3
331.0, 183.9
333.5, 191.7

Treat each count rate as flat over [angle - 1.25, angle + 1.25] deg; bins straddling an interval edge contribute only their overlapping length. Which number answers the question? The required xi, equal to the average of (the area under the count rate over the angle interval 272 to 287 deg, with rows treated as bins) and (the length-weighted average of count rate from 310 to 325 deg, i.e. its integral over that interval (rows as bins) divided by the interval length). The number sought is 1772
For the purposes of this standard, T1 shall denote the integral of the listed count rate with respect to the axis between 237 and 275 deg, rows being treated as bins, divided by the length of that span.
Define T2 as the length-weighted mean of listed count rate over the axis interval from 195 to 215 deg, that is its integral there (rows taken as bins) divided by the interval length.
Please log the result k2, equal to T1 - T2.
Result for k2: 22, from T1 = 230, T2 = 208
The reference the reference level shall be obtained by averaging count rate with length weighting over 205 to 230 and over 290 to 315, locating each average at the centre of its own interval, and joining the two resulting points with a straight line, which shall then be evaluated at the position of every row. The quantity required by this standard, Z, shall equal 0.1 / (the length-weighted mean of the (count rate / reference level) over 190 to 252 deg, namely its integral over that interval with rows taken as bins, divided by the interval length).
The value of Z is 0.100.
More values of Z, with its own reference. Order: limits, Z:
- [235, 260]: 0.095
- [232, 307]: 0.096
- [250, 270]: 0.094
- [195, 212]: 0.105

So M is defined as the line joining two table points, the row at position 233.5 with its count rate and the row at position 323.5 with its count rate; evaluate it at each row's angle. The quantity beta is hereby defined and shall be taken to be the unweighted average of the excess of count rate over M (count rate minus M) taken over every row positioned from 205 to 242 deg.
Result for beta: -17.6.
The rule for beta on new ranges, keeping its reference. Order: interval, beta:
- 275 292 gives 5.7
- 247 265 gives 5.5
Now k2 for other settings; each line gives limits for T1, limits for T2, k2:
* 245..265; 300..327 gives 20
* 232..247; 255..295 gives 1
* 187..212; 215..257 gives -22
